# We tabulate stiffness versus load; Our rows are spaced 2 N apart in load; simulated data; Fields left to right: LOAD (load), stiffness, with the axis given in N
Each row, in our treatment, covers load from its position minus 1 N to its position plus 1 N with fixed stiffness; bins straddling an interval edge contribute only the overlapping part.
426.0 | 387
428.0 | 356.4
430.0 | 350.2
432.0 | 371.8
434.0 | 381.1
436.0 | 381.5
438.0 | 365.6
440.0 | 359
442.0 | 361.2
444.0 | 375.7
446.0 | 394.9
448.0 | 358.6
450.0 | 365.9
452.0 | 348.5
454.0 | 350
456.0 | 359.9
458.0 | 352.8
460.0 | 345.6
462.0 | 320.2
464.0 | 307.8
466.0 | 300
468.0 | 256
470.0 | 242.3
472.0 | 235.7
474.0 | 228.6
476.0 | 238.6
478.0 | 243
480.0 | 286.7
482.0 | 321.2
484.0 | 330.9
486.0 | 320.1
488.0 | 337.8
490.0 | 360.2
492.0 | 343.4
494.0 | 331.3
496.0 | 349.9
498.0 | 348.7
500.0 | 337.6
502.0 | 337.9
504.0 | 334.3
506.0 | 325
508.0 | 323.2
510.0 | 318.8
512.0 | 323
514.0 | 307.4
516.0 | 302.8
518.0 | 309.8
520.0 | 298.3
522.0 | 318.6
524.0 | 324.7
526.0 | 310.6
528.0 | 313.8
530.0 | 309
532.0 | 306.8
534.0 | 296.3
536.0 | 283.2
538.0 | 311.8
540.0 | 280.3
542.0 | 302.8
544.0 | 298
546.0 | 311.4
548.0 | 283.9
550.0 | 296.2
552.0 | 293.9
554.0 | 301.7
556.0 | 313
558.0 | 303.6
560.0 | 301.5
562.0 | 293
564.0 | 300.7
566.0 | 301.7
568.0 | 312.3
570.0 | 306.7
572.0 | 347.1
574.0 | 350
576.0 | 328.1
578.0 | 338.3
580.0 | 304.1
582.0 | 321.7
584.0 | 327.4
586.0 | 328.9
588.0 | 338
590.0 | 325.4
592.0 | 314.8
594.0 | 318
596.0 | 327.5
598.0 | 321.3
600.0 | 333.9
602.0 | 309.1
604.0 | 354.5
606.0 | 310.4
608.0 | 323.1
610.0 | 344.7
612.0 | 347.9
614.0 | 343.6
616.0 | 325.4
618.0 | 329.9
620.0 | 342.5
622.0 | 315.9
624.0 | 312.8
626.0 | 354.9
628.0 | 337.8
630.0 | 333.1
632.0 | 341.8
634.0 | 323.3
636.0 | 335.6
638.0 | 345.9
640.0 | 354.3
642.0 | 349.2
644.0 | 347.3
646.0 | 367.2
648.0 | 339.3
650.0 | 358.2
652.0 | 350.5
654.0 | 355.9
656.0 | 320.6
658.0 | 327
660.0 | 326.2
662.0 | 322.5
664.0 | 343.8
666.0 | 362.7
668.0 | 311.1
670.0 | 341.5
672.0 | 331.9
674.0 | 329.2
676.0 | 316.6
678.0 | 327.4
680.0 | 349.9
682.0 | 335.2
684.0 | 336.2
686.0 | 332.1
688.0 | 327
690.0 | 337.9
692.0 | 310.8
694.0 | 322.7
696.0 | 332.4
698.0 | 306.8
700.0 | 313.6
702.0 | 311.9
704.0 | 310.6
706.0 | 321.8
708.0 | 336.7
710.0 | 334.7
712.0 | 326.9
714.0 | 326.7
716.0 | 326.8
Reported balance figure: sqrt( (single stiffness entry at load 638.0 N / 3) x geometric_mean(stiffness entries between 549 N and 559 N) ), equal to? 186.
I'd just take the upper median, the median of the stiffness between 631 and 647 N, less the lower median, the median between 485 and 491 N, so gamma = 9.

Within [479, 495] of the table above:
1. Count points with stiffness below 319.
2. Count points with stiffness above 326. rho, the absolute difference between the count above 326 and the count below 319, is 4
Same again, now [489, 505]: 8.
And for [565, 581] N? 0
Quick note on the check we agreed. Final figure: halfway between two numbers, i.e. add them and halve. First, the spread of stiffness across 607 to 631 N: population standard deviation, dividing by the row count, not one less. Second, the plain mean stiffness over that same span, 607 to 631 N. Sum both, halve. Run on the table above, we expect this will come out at 173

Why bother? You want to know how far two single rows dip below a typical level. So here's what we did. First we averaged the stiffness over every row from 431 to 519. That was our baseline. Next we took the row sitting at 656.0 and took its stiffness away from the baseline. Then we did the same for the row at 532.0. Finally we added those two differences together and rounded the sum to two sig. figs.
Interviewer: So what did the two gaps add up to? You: 27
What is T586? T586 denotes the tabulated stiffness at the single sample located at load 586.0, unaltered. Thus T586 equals 328.9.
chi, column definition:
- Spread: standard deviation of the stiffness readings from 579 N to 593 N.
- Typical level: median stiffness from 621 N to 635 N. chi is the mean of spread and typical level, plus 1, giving 173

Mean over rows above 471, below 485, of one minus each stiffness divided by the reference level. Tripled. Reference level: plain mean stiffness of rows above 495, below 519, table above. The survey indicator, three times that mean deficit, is 0.53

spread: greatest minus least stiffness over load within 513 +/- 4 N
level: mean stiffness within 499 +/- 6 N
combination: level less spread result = 320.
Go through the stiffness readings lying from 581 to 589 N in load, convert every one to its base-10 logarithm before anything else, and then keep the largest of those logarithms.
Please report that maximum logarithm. 2.53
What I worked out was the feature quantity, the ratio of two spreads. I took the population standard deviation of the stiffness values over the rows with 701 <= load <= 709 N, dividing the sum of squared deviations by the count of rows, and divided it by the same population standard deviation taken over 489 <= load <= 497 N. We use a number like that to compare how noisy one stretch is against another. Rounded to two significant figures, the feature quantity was 1.0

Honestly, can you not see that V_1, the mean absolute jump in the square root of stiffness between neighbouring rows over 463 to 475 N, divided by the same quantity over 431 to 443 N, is 2.7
